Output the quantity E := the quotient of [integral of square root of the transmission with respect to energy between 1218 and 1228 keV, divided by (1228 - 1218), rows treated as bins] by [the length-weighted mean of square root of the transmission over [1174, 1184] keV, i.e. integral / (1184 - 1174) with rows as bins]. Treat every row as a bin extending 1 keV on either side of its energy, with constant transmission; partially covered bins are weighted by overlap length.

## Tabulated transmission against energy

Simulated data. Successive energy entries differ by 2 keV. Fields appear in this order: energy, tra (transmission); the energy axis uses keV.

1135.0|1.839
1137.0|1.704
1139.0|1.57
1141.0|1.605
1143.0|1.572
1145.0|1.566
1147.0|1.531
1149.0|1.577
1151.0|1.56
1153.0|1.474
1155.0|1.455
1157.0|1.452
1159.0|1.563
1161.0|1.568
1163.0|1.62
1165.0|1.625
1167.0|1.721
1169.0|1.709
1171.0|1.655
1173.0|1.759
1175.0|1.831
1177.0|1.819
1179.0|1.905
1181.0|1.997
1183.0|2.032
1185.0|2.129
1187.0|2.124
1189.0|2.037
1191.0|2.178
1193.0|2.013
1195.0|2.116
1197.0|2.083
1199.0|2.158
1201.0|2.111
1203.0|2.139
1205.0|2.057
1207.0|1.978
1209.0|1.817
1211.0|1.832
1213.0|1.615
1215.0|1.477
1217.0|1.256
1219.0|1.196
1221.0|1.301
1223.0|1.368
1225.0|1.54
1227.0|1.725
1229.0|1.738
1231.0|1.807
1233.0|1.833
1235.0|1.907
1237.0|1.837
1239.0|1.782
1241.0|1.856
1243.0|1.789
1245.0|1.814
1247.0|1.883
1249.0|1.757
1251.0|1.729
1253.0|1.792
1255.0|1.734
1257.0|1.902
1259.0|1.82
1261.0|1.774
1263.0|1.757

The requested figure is 0.86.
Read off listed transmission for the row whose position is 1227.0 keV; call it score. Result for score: 1.725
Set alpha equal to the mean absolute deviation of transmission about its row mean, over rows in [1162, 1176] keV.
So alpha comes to 0.060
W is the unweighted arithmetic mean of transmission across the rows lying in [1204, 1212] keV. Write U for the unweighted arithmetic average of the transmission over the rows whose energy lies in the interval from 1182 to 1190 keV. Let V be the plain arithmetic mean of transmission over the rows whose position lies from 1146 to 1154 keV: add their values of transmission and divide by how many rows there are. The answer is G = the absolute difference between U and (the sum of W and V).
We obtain 1.4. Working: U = 2.08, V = 1.54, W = 1.92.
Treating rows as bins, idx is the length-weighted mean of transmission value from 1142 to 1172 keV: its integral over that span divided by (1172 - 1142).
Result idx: 1.58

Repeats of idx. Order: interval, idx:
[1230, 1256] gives 1.81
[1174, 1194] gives 2.01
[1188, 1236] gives 1.80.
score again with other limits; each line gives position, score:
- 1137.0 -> 1.704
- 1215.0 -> 1.477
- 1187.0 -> 2.124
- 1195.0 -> 2.116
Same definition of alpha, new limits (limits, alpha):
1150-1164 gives 0.058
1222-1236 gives 0.142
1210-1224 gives 0.177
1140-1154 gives 0.030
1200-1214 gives 0.155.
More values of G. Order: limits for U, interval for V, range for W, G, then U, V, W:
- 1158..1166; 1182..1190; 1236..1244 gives 2.3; 1.59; 2.08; 1.82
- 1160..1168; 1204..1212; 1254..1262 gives 2.1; 1.63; 1.92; 1.81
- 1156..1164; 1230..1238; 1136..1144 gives 1.9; 1.55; 1.85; 1.61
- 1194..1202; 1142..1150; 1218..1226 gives 0.8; 2.12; 1.56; 1.35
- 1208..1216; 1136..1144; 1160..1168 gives 1.6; 1.69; 1.61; 1.63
